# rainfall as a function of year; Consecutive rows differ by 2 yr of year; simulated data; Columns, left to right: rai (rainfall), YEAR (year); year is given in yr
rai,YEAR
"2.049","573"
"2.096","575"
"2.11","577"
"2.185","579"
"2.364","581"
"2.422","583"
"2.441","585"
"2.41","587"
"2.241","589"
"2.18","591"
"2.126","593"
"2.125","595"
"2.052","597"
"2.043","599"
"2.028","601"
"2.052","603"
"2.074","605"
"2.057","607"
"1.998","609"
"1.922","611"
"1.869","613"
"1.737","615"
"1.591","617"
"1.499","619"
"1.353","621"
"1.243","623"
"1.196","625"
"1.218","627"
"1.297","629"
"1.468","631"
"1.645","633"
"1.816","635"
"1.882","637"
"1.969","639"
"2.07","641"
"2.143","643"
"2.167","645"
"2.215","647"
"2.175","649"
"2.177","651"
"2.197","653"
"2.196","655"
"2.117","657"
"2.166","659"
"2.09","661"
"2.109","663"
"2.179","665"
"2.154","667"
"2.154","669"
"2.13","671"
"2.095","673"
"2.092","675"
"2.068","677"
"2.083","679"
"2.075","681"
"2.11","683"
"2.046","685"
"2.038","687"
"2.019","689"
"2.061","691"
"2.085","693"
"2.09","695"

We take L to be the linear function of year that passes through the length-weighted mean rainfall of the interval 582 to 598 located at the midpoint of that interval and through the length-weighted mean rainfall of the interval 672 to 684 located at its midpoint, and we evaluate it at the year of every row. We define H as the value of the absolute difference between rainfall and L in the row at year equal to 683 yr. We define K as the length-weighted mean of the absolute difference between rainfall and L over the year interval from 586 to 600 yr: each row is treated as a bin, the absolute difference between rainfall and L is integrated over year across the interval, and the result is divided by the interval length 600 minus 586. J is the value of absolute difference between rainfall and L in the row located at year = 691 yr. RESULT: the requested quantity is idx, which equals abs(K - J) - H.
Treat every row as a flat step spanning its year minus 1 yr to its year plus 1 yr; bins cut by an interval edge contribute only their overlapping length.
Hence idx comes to 0.1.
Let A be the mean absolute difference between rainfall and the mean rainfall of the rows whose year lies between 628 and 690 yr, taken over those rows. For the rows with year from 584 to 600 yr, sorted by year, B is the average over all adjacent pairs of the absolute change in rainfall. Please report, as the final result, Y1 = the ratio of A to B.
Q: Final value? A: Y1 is 2.5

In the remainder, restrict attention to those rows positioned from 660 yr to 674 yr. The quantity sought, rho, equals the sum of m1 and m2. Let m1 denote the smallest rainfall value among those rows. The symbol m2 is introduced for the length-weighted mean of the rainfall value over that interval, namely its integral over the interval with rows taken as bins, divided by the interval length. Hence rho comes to 4.2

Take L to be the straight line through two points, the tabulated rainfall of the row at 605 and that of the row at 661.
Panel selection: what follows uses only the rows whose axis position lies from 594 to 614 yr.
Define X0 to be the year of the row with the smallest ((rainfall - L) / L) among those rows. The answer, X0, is 613 yr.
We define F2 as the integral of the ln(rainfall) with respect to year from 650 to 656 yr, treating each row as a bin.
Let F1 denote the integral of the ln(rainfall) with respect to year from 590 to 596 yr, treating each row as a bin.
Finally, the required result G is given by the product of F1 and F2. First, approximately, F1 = 4.57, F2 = 4.70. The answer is 21.5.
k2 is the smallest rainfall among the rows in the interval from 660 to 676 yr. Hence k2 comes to 2.09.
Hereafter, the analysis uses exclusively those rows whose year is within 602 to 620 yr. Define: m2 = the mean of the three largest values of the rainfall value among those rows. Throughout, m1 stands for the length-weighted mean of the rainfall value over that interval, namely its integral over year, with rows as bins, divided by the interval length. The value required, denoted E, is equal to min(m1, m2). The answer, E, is 1.87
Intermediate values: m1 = 1.87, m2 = 2.06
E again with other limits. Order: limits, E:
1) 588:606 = 2.10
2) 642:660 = 2.17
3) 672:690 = 2.07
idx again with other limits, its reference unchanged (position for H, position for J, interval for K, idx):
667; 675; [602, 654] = 0.3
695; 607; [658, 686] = 0.1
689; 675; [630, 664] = 0.1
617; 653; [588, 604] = -0.5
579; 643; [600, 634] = 0.4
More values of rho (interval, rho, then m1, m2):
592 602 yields 4.1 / 2.028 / 2.07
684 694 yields 4.1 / 2.019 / 2.05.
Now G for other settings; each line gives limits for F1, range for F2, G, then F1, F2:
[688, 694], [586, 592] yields 21.3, 4.32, 4.93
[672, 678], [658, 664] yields 19.9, 4.41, 4.51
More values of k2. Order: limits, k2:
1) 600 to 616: 1.737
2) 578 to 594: 2.126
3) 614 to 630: 1.196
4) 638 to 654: 1.969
